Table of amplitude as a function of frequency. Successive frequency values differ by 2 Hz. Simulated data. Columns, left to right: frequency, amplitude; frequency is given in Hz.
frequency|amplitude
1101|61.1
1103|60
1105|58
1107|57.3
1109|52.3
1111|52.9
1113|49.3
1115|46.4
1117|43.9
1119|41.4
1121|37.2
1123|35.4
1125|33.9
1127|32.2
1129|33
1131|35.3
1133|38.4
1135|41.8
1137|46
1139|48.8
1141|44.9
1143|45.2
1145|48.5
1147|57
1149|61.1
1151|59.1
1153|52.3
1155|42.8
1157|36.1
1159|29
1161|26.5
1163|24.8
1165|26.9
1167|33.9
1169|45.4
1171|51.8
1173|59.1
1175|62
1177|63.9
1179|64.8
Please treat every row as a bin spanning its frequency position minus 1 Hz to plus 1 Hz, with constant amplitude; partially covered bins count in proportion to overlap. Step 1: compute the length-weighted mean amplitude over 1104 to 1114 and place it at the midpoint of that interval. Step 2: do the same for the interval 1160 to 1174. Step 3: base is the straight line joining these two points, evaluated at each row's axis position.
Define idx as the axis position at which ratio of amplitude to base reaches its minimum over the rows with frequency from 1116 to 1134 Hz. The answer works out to 1127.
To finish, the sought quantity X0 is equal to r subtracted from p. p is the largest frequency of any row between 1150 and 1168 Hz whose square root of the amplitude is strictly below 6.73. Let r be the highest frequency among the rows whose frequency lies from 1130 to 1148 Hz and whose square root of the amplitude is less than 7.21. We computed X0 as 22 Hz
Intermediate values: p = 1167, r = 1145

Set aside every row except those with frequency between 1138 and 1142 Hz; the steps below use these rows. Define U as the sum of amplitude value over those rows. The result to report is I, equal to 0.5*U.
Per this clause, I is 47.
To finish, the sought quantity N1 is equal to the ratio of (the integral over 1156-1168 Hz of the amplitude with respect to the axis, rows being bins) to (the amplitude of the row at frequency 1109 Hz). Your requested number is 6.8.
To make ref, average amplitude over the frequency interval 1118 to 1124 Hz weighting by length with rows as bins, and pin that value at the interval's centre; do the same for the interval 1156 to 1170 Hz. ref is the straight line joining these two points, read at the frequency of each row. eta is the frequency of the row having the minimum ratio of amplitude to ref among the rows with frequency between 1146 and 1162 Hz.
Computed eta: 1161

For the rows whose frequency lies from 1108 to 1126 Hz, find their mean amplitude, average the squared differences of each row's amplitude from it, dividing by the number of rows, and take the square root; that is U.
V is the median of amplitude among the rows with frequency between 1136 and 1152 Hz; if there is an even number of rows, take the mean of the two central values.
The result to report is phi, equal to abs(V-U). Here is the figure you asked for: 42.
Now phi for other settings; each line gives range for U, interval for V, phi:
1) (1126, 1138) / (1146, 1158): 50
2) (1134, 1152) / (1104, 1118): 46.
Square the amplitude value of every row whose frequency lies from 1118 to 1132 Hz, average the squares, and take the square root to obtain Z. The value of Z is 36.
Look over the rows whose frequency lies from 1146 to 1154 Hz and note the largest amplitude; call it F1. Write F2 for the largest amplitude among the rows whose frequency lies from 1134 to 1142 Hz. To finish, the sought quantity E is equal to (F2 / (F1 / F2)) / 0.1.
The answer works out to 390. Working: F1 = 61.1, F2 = 48.8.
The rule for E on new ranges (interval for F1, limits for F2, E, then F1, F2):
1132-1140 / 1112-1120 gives 498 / 48.8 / 49.3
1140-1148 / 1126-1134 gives 259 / 57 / 38.4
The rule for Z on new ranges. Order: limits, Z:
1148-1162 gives 46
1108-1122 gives 47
